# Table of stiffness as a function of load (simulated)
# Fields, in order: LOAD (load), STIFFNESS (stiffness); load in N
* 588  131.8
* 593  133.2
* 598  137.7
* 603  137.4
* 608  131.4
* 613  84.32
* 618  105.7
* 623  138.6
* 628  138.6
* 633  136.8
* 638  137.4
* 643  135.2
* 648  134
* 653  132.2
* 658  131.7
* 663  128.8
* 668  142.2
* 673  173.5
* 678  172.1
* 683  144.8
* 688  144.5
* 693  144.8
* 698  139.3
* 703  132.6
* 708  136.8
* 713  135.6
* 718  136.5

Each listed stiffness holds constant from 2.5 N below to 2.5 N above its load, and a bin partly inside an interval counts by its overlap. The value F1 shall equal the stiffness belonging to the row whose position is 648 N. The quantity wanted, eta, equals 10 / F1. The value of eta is 0.0746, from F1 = 134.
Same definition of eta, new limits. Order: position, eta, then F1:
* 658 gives 0.0759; 131.7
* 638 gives 0.0728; 137.4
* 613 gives 0.1186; 84.32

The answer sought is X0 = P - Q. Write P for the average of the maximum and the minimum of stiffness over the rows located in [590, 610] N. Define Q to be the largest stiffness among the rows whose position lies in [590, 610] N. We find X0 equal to -3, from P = 135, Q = 137.7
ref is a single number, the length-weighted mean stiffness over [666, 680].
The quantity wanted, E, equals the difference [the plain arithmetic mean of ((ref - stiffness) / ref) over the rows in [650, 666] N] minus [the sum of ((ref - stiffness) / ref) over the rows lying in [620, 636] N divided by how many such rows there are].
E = 0.04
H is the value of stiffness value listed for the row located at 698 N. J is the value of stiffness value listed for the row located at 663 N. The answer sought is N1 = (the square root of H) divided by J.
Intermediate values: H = 139.3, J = 128.8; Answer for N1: 0.092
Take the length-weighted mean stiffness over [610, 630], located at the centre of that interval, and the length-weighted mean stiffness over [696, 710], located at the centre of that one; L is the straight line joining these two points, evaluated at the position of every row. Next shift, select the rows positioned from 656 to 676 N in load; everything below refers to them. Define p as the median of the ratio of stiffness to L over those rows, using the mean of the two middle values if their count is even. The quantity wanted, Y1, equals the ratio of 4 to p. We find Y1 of 3.70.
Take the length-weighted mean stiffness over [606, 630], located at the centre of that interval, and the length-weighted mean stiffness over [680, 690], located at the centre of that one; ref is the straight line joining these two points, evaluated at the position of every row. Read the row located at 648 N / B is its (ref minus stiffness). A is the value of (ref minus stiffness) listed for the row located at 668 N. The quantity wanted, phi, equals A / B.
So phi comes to 1.1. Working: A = -3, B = -3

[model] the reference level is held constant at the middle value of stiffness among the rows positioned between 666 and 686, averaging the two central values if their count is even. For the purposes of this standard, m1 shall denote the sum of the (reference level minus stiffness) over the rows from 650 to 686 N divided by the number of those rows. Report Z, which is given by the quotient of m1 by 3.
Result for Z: 4.0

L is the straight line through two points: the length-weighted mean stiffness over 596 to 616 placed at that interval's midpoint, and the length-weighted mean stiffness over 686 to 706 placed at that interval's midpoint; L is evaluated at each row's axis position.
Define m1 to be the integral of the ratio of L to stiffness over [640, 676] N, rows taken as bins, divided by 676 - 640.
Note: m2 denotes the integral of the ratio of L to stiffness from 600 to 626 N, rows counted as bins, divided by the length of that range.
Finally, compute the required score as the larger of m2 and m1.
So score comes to 1.06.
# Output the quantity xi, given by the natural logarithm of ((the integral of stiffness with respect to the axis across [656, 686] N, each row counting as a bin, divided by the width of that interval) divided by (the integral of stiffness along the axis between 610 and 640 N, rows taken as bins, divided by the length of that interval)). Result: 0.19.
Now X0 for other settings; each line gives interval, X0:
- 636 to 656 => -3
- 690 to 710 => -6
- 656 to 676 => -22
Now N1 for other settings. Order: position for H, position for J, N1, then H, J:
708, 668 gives 0.082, 136.8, 142.2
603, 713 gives 0.086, 137.4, 135.6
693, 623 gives 0.087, 144.8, 138.6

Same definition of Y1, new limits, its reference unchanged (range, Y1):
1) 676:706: 3.68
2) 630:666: 3.68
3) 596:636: 3.44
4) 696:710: 4.01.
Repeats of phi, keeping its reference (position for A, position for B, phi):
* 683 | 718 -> 0.0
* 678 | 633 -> 2.5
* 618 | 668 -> -4.5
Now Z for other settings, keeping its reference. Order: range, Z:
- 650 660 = 8.8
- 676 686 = 0.0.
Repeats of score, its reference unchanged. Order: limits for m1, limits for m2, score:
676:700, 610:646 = 1.04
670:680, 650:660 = 1.00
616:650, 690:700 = 0.98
